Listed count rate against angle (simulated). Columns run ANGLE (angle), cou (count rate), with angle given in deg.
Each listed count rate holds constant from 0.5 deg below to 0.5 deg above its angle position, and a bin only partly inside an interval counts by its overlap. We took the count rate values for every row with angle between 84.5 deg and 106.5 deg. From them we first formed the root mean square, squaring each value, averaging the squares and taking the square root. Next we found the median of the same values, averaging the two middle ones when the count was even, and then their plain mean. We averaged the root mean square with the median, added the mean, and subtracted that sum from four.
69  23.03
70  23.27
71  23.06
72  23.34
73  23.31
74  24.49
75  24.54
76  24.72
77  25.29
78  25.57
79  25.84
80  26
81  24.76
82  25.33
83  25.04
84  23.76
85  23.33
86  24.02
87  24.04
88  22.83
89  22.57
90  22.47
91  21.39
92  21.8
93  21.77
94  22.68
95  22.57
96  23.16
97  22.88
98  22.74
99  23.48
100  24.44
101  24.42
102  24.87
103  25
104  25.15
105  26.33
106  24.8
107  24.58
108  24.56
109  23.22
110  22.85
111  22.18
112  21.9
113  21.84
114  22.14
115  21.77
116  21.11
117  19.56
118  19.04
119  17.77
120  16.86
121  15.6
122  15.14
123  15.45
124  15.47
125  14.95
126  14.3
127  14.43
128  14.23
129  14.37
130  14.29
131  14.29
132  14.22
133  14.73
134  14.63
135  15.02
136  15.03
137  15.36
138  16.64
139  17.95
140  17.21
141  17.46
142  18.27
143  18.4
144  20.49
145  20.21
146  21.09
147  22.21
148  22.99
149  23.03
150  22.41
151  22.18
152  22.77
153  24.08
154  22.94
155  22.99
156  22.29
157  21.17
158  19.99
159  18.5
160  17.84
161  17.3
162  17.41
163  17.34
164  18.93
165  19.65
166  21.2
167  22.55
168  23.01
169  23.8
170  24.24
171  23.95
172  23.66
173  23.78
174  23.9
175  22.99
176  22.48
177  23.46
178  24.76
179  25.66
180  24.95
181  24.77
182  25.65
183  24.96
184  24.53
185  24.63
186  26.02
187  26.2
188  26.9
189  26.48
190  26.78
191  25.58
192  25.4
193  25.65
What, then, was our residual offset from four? -42.9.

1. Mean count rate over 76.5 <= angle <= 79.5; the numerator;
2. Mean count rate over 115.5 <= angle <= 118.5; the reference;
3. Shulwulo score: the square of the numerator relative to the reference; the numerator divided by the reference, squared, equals 1.7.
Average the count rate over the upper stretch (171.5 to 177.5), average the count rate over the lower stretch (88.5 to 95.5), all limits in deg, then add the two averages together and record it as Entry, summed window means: 46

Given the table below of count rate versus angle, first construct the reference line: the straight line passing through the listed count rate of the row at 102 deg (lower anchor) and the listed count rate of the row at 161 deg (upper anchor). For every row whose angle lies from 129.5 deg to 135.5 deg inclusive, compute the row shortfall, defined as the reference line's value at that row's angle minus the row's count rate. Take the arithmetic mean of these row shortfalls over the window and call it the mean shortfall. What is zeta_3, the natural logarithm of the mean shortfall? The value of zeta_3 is 1.86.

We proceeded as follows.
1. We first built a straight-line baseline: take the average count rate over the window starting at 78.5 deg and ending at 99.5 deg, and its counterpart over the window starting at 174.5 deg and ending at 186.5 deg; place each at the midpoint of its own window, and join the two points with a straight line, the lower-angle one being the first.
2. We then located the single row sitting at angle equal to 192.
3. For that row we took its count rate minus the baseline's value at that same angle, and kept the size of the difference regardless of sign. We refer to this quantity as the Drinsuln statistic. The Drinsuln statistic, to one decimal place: 0.7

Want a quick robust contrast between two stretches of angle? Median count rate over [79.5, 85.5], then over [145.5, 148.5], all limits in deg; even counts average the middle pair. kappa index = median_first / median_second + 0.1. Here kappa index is 1.221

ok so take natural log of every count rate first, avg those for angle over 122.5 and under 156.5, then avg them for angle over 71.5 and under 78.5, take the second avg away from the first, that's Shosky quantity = -0.32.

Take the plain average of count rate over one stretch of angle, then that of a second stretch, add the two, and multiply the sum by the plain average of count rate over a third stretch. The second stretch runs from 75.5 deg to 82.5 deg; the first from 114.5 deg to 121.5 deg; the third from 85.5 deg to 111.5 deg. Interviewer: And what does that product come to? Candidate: 1038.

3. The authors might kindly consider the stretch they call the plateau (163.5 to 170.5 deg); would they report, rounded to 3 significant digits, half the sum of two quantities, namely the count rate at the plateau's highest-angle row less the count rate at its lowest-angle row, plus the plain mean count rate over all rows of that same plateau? 13.6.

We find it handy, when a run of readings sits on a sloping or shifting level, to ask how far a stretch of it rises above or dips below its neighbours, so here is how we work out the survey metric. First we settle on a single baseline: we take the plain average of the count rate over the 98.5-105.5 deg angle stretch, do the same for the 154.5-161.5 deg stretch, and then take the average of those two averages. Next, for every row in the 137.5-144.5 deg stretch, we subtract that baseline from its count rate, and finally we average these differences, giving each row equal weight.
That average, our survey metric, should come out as -4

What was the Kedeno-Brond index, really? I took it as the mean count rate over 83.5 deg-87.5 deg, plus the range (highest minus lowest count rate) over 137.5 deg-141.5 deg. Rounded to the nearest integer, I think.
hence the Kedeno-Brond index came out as 25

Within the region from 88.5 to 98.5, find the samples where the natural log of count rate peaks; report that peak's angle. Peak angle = 96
